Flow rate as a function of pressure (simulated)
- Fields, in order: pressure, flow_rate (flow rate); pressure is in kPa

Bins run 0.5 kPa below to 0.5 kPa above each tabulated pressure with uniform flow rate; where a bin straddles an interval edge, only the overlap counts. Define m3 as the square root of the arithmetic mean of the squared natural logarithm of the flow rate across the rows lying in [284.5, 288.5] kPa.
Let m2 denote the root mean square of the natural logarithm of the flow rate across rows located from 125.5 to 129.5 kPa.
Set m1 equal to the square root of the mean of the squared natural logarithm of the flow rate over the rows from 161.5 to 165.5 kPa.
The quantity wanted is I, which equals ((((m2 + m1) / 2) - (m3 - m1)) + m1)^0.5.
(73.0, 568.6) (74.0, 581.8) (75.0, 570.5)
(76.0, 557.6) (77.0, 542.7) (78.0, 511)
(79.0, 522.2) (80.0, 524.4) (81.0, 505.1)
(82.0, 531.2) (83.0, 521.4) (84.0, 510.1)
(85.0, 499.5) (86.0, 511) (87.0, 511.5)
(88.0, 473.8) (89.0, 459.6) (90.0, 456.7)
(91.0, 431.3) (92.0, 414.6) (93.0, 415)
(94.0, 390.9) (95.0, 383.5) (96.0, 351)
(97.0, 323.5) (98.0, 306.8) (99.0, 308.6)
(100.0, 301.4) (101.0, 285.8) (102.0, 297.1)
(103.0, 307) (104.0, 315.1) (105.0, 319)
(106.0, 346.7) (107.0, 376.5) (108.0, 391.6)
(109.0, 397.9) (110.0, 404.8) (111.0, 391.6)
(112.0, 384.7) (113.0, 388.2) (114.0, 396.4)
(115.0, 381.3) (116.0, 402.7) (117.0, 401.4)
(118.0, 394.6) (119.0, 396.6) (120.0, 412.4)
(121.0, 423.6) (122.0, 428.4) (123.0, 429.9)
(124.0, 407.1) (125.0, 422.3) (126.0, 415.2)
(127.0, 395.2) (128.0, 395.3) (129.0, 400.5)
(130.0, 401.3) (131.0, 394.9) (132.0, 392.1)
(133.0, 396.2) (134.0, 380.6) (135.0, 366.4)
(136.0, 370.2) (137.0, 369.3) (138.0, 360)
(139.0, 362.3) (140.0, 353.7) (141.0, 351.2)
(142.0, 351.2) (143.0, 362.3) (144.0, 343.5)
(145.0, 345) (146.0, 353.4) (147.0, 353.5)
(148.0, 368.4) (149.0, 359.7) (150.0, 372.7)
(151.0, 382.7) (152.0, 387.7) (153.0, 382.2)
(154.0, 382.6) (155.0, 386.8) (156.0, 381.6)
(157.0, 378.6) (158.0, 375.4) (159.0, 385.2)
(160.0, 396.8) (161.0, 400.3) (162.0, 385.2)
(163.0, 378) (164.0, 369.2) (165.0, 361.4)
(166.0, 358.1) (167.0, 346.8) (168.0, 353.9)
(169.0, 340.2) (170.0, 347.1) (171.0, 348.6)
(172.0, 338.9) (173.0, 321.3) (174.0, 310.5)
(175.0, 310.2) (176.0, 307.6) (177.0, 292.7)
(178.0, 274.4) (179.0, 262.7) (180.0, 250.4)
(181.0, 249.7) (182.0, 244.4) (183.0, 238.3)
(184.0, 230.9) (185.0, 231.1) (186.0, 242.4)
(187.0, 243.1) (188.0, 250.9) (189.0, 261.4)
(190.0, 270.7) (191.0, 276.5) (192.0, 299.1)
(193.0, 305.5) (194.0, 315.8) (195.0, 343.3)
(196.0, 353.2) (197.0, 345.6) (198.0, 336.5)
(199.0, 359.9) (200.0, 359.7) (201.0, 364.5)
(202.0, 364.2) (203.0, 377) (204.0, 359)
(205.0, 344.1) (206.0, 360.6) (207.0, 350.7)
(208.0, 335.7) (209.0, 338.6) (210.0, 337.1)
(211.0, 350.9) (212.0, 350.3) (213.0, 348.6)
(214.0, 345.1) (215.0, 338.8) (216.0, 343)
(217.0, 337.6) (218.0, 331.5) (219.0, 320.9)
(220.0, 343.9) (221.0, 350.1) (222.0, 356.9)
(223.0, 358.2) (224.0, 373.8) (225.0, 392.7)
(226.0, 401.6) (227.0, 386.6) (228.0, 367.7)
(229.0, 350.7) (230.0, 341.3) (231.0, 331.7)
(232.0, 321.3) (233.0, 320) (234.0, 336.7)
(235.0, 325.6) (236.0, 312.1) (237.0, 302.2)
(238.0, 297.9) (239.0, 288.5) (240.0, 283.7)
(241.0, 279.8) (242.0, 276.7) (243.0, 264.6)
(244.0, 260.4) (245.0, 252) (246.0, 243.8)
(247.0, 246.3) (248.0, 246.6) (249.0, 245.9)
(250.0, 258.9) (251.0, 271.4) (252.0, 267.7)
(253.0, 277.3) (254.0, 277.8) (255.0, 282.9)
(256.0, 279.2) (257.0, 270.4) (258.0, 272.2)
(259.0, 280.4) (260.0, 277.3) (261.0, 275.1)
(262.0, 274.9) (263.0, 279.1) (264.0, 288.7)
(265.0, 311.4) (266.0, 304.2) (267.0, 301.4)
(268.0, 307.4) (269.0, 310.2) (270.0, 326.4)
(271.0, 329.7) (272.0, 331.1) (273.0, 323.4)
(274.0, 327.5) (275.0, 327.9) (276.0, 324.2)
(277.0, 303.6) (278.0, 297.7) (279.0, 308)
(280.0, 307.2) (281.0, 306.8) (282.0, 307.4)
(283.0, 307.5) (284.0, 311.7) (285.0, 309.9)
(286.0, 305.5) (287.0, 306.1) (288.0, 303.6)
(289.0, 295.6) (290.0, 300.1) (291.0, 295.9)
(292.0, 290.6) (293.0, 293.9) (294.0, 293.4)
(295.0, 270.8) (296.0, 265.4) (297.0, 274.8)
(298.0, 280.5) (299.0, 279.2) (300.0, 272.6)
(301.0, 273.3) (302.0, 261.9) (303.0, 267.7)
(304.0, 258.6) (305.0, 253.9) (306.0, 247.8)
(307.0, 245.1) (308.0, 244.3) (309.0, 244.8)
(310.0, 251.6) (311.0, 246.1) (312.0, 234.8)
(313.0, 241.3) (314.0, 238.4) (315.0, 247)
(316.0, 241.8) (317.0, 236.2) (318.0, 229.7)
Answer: 3.48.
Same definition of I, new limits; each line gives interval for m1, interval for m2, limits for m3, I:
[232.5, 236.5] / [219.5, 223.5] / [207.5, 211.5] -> 3.40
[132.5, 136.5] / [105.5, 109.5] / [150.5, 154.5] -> 3.44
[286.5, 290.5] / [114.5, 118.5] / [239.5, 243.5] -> 3.41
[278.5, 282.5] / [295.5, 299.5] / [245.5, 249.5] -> 3.41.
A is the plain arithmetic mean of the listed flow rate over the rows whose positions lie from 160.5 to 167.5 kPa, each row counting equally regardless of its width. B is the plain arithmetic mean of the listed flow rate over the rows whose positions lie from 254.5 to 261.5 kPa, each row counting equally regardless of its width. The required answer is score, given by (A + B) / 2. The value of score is 324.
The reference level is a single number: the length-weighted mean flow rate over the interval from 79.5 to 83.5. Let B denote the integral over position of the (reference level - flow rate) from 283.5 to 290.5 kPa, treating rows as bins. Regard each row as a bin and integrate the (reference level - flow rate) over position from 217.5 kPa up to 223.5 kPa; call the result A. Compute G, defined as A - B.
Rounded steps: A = 1062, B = 1511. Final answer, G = -450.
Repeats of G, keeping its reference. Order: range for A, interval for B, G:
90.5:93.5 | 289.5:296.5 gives -1333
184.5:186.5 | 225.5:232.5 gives -575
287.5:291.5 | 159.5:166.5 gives -108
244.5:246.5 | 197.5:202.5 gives -273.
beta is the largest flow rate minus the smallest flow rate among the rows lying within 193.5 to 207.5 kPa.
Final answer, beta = 61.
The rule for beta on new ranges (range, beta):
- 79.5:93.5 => 117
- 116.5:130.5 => 35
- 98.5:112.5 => 119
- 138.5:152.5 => 44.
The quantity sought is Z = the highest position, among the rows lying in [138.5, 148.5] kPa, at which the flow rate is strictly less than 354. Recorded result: 147.0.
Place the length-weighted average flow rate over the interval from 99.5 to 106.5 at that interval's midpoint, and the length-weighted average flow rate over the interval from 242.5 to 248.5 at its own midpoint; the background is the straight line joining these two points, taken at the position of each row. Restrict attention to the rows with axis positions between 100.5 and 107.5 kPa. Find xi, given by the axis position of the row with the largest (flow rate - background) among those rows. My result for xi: 107.0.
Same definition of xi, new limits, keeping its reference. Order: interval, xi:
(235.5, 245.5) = 236.0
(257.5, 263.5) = 263.0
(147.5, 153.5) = 152.0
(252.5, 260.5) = 255.0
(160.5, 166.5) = 161.0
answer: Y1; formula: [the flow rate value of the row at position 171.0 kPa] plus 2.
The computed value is 351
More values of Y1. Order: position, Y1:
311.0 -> 248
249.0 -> 248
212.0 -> 352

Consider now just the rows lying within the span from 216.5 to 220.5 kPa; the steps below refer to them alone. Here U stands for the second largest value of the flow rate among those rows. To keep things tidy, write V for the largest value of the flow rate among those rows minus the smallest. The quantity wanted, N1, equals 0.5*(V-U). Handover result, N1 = -157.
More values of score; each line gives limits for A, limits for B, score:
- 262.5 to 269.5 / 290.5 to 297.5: 292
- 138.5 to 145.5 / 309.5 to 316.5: 298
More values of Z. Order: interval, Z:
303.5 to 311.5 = 311.0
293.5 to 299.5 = 299.0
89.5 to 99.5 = 99.0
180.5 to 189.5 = 189.0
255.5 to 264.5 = 264.0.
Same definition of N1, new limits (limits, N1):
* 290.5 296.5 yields -132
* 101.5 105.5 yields -147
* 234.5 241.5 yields -133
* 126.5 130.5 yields -197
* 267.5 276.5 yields -153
